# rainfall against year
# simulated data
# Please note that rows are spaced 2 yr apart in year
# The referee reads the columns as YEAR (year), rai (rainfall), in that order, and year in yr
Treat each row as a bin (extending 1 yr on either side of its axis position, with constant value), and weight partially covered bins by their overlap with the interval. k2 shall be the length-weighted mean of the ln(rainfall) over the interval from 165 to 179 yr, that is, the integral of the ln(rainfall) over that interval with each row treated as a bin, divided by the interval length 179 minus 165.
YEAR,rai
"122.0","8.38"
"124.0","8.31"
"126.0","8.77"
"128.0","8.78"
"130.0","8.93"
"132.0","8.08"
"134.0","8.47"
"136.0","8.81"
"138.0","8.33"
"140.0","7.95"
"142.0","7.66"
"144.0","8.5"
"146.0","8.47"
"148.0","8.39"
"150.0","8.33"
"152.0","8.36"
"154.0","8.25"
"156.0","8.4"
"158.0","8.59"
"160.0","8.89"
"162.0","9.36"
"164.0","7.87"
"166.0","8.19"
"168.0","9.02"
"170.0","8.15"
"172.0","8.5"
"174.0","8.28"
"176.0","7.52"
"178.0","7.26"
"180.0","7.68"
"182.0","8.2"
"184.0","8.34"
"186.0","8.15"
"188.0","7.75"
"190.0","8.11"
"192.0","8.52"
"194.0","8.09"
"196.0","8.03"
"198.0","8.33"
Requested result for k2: 2.09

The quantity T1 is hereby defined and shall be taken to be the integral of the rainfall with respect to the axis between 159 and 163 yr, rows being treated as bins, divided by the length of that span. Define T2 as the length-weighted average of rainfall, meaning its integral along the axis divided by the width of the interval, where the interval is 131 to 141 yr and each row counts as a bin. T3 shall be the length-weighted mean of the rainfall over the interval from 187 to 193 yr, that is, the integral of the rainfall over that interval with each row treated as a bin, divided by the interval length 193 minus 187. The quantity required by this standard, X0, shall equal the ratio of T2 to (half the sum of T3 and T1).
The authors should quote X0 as 0.97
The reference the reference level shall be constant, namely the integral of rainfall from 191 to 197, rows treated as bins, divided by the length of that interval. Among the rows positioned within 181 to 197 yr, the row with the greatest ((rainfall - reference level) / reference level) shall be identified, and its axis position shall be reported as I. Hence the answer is 192.0 yr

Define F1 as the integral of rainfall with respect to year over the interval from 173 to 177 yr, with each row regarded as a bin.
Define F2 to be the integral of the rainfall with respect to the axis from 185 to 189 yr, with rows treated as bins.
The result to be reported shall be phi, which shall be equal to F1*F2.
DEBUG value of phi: 1005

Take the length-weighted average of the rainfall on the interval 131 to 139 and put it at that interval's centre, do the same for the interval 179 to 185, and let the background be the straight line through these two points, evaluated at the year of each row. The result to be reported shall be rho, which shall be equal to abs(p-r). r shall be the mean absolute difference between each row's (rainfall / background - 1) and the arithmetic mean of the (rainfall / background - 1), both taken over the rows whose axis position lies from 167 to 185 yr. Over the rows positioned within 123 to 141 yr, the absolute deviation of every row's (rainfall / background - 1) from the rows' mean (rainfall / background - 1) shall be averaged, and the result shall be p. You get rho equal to 0.016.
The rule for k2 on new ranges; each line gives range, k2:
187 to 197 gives 2.09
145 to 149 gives 2.13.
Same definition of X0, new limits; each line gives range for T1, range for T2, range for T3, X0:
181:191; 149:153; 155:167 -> 1.00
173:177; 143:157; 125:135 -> 1.02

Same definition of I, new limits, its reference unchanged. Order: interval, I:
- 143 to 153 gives 144.0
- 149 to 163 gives 162.0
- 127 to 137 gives 130.0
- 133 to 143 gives 136.0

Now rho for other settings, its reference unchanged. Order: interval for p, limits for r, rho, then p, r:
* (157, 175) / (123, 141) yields 0.010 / 0.043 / 0.033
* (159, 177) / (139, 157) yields 0.028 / 0.055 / 0.027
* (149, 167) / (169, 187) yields 0.003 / 0.040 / 0.043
